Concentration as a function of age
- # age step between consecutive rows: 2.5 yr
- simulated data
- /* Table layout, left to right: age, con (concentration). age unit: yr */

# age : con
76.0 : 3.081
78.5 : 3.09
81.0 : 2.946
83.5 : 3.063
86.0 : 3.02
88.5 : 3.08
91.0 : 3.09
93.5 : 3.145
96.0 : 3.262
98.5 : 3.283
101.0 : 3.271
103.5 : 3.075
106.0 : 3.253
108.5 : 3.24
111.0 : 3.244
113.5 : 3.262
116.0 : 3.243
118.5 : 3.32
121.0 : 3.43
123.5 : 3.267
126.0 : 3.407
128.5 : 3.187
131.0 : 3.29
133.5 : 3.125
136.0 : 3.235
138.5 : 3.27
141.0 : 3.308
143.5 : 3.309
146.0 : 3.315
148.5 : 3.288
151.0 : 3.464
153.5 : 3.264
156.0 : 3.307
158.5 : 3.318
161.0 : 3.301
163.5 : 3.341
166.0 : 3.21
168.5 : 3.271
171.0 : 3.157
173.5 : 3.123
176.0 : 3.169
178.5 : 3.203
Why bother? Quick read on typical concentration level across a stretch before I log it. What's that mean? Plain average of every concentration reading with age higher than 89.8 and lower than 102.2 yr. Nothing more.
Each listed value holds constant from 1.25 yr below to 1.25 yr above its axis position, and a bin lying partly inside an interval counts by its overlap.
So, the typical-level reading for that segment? 3.21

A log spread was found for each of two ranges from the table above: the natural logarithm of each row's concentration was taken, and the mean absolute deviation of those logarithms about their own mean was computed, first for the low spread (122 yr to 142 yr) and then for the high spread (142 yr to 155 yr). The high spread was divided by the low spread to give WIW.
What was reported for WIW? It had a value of 0.89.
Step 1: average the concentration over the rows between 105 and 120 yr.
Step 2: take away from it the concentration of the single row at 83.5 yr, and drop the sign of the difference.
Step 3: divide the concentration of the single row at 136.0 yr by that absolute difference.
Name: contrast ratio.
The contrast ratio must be 16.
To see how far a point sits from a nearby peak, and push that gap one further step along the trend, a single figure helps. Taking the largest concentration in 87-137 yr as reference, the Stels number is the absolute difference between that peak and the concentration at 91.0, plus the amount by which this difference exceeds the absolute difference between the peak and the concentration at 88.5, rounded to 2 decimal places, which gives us 0.33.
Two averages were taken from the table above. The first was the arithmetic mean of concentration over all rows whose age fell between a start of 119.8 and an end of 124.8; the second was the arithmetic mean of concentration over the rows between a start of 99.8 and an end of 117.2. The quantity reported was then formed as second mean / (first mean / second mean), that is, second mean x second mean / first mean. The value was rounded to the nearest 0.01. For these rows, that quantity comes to 3.11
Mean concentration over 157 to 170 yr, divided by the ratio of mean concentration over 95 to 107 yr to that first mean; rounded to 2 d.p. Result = 3.35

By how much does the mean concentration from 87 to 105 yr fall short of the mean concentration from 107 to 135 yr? 0.10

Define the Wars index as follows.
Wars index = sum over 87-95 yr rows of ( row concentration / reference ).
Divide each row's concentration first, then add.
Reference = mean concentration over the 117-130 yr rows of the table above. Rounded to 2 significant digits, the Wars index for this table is 2.8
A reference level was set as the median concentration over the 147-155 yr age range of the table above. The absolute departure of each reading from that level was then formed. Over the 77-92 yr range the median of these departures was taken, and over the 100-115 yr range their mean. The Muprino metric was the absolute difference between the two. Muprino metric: 0.15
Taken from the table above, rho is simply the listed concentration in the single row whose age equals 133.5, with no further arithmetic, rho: 3.125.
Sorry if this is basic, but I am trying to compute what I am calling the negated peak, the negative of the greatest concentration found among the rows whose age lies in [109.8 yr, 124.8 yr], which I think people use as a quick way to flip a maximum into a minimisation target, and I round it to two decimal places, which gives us -3.43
